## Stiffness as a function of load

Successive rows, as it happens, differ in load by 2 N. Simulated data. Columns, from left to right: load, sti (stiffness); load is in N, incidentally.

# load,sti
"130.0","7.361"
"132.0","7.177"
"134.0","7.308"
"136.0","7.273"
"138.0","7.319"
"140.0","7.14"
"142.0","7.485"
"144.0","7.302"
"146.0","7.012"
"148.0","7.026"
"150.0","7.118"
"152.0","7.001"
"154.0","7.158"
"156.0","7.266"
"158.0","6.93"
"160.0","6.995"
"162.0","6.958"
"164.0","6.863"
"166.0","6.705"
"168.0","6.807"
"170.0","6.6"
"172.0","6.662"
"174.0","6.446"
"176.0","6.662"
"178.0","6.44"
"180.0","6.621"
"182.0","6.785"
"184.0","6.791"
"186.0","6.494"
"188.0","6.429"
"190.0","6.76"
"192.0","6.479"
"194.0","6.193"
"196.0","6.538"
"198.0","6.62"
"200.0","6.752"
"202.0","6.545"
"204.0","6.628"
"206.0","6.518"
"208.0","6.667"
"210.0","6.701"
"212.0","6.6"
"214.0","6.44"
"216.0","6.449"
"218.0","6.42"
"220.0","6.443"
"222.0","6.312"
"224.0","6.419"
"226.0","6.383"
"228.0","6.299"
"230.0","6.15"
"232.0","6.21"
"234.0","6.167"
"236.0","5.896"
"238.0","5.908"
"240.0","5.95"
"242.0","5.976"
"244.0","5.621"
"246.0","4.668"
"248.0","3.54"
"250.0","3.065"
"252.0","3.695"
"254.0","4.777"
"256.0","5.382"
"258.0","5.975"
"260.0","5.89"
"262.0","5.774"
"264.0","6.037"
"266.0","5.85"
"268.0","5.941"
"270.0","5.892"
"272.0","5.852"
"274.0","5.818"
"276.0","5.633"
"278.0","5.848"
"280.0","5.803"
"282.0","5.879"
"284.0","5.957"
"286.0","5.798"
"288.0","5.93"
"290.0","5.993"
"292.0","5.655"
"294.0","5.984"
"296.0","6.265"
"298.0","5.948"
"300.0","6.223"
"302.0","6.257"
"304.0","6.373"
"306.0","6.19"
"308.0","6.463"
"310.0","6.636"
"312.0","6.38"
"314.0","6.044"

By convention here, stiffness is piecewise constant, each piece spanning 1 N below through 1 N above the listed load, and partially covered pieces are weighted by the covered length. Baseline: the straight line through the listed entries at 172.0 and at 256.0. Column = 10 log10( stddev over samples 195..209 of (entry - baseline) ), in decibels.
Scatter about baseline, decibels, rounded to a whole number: -10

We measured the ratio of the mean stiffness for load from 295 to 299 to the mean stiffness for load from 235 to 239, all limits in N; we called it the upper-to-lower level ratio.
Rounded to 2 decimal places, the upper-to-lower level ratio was 1.03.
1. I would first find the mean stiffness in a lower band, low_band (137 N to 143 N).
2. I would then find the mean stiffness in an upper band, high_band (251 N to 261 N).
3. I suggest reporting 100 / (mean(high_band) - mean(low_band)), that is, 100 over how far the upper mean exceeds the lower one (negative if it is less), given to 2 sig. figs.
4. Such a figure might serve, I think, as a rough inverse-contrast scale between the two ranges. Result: -46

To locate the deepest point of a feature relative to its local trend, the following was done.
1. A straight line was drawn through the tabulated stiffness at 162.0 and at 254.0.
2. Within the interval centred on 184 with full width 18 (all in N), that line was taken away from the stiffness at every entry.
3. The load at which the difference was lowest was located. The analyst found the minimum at 178.0 N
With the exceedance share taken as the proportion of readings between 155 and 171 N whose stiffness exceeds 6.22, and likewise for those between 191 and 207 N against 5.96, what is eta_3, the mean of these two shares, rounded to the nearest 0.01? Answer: 1.00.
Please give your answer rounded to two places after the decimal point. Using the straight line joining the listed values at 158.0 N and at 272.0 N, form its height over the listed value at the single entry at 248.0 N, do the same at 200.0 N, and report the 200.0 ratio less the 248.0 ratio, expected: -0.75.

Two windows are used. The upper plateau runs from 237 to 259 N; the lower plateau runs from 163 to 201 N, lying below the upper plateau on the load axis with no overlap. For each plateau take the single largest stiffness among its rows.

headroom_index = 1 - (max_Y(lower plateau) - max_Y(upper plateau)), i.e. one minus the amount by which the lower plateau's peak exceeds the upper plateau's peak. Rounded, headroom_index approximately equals 0.11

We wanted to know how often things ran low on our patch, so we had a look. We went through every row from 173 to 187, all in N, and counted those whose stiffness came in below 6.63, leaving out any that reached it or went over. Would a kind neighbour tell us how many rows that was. 4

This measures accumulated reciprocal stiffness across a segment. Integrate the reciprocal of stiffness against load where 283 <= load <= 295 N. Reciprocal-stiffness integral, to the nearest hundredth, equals 2.04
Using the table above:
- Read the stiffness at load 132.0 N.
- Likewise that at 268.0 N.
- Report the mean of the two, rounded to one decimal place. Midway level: 6.6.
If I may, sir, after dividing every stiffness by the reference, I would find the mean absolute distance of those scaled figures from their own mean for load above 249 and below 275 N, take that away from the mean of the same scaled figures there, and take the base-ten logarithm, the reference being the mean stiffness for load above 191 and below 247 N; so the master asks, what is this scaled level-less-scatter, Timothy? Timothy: -0.13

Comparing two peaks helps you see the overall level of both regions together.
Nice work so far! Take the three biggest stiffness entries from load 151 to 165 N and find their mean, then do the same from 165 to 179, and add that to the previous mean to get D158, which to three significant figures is 13.9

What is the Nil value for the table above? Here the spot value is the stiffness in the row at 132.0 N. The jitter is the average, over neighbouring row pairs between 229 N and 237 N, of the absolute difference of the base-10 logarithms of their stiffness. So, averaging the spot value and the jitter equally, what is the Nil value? 3.6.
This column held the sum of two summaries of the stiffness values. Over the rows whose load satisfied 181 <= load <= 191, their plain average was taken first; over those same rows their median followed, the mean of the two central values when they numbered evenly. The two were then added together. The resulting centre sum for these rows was 13.4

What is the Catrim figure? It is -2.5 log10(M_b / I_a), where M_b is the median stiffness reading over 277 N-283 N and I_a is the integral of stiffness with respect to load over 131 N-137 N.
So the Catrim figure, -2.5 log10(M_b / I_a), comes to 2.18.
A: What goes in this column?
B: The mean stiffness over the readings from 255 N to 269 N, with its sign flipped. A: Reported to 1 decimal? -5.8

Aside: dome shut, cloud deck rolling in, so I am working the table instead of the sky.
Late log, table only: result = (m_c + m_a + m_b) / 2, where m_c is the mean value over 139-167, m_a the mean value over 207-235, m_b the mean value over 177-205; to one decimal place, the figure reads 10.0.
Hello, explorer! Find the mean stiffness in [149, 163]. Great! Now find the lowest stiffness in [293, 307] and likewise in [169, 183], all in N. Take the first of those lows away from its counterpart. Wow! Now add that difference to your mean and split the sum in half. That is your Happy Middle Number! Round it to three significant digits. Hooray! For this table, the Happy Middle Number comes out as 3.78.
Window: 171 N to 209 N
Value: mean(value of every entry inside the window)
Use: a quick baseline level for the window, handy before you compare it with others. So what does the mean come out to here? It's 6.58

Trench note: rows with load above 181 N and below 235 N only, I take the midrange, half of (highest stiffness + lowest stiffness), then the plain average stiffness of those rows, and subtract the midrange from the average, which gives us 0.02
